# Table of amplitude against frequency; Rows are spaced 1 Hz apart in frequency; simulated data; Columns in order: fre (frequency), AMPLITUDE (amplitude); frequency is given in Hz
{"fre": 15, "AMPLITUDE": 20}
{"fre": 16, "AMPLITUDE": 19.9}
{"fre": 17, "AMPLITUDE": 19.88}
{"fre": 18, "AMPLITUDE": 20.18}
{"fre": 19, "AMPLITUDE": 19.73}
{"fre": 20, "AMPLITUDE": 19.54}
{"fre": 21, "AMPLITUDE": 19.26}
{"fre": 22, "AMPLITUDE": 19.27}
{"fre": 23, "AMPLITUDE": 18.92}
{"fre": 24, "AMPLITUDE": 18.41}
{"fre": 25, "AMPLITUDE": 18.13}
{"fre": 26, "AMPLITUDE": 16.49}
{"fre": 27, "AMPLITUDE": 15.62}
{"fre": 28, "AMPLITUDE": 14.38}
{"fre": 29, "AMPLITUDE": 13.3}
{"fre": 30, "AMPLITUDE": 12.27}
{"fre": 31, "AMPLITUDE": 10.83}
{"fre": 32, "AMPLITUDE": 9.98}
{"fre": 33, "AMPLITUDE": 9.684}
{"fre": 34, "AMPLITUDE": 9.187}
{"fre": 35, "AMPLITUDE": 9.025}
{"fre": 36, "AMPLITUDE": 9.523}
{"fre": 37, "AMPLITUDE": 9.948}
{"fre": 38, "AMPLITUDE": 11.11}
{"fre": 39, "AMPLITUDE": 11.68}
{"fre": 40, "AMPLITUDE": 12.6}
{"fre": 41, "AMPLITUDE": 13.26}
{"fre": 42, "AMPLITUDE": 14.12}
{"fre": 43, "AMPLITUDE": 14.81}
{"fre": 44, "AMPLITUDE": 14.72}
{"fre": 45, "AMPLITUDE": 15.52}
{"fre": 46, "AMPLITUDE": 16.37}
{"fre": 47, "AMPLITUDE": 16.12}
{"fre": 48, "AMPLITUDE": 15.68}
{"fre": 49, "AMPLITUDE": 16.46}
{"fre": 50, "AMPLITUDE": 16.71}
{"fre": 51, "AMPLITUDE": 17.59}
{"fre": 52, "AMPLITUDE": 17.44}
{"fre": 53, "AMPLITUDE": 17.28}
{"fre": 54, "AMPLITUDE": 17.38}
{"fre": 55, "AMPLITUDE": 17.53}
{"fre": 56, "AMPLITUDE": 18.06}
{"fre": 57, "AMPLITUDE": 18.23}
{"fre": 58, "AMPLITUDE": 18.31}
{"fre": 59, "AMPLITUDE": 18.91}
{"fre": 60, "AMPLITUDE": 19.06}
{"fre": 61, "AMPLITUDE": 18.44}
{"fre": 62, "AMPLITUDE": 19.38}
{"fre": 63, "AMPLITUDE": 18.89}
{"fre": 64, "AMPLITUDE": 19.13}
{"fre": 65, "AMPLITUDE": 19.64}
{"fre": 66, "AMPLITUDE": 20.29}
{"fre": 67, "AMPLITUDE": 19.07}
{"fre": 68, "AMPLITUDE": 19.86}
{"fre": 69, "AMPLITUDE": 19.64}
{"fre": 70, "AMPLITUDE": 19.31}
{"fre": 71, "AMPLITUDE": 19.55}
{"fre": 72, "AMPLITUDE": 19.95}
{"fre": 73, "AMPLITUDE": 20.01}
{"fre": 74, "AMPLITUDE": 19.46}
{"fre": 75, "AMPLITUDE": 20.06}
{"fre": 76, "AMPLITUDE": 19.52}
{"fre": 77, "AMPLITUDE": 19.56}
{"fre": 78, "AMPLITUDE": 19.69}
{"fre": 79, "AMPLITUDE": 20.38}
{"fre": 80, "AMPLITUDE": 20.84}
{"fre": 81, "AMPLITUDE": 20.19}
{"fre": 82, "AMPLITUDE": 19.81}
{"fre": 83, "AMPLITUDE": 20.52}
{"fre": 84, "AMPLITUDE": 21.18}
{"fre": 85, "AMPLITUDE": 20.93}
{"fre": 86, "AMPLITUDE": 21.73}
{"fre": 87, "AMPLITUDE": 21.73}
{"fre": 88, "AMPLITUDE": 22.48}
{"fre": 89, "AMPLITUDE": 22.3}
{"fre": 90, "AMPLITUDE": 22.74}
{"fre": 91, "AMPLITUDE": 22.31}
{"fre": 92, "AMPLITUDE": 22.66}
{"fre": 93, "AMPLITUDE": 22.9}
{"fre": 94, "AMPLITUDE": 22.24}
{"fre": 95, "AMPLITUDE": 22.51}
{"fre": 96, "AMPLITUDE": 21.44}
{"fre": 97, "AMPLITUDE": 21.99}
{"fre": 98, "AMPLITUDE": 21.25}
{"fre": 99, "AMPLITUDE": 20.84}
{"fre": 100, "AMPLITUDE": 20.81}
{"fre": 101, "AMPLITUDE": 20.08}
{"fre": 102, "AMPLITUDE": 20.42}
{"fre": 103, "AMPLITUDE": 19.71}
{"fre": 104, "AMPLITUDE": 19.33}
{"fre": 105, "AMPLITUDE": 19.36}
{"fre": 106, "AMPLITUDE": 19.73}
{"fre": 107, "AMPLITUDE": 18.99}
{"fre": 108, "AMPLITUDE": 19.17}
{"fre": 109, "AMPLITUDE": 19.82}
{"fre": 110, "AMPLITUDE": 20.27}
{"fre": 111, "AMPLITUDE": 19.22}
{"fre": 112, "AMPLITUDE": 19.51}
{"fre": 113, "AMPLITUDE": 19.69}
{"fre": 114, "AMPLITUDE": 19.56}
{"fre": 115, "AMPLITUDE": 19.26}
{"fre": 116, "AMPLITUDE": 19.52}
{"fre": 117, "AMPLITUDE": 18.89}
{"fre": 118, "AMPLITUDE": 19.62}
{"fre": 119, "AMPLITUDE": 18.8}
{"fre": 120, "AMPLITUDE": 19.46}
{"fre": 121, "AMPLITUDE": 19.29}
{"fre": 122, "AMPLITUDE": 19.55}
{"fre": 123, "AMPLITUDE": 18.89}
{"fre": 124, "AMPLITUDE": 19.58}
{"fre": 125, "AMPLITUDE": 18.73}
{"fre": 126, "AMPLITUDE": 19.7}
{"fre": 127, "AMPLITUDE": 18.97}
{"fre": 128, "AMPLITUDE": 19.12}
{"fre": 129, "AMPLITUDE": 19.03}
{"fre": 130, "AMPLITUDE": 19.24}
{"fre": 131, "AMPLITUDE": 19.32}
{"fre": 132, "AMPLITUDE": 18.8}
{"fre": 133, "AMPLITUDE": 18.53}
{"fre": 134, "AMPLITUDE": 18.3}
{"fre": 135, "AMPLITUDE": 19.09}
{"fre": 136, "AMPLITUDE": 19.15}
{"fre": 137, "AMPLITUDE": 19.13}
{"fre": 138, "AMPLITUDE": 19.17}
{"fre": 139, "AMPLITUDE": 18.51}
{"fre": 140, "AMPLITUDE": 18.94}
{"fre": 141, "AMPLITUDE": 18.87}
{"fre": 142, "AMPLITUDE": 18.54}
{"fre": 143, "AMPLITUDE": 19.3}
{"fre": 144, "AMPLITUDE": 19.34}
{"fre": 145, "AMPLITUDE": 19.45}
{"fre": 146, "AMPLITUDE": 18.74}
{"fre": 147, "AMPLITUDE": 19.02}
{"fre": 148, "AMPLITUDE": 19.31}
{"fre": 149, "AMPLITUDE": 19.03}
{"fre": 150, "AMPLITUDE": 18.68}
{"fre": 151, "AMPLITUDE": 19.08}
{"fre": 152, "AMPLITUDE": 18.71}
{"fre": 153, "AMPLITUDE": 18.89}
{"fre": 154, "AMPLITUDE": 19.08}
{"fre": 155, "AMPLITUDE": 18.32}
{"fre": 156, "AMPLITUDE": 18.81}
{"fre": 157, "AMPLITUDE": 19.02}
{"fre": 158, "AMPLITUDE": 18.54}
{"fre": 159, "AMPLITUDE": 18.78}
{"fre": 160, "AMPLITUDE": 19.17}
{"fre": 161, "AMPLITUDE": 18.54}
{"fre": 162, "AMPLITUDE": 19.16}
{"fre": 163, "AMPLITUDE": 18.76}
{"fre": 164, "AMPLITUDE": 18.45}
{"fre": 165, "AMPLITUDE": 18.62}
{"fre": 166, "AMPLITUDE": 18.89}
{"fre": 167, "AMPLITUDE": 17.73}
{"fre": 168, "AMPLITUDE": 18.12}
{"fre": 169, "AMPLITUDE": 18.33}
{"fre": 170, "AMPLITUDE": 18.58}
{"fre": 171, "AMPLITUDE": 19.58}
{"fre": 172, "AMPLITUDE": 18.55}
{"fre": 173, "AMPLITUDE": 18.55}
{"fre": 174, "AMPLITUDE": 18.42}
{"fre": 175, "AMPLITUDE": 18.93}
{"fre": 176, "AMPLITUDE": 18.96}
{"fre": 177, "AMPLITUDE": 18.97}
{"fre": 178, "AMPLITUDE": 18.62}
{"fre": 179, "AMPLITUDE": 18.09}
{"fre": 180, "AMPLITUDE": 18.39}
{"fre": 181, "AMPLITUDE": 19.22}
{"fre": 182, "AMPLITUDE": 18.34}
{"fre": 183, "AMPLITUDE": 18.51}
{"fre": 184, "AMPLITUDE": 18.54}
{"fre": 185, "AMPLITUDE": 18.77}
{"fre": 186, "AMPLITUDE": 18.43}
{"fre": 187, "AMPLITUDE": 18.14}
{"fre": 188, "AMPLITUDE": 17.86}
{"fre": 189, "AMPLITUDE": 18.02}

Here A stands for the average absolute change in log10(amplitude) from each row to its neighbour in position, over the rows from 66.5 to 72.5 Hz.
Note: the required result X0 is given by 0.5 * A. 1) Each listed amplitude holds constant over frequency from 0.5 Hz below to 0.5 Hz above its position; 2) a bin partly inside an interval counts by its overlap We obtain 0.0044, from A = 0.009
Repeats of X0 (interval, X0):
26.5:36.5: 0.0145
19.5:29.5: 0.0093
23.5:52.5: 0.0115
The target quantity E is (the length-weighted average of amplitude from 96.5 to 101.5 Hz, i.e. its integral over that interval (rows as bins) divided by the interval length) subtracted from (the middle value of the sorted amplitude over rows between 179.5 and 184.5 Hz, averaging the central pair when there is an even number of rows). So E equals -2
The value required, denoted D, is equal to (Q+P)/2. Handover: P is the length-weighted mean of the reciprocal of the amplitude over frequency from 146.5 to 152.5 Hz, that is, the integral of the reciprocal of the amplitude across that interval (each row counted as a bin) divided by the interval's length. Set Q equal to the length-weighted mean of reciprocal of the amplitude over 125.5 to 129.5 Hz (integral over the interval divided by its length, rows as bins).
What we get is 0.052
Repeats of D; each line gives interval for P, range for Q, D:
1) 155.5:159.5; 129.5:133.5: 0.053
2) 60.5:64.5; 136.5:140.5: 0.053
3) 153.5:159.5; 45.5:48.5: 0.058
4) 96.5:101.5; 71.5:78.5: 0.049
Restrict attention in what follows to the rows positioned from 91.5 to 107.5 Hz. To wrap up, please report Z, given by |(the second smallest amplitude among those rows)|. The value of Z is 19.3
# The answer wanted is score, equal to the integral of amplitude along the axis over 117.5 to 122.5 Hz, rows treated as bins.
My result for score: 96.7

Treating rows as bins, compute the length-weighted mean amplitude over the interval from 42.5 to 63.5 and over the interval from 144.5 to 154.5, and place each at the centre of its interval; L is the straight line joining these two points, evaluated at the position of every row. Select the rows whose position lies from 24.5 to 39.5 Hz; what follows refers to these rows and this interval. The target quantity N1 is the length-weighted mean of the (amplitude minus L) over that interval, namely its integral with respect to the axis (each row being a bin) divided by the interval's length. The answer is -4.8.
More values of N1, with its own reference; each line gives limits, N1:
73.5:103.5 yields 3.2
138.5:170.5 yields -0.3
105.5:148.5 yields 0.6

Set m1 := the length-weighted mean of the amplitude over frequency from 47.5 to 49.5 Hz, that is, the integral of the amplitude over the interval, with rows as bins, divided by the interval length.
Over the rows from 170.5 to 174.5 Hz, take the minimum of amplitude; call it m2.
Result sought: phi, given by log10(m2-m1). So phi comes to 0.37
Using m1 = 16.1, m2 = 18.42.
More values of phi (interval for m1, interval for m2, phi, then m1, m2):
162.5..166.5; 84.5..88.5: 0.35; 18.7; 20.93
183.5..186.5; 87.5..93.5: 0.57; 18.6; 22.3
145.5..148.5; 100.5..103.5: -0.16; 19.0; 19.71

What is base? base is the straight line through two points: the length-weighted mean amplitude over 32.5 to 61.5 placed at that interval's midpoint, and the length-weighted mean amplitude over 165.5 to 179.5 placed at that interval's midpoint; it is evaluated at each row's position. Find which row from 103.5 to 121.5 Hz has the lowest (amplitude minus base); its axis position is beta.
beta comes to 119 Hz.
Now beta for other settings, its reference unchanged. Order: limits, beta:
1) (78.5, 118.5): 117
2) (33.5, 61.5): 35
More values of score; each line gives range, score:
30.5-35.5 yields 48.7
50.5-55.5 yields 87.2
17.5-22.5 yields 98.0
